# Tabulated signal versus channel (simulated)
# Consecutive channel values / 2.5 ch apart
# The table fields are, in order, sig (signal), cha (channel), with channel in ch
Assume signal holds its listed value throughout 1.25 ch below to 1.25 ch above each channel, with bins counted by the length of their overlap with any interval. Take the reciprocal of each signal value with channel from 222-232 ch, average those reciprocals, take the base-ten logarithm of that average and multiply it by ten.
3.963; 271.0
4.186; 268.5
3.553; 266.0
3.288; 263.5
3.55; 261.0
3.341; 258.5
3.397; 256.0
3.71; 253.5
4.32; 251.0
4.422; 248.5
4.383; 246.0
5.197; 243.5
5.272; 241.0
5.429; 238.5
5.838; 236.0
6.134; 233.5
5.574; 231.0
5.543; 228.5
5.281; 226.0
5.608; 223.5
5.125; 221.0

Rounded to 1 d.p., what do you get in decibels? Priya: -7.4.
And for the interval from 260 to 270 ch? -5.6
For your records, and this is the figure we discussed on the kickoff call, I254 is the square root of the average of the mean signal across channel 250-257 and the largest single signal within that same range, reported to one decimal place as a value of 2.0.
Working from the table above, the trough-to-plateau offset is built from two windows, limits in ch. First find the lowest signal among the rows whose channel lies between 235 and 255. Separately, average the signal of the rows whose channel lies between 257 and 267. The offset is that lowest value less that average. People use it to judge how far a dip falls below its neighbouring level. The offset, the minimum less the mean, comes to 0.3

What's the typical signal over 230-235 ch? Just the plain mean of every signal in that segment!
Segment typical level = 5.9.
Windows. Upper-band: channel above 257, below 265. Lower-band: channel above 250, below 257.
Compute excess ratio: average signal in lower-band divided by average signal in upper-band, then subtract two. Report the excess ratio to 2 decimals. -0.88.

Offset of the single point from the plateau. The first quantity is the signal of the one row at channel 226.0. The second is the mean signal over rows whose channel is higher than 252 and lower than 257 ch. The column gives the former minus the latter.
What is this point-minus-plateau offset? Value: 1.7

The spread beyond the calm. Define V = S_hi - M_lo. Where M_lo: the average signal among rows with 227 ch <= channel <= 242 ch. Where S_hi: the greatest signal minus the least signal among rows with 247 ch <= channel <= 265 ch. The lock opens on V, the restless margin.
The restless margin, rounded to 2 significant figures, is -4.5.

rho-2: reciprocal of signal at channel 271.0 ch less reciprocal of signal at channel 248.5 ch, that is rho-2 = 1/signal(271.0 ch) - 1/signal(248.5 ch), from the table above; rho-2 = 0.026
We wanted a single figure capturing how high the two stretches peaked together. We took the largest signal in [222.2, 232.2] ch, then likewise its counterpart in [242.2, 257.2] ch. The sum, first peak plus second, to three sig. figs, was 10.8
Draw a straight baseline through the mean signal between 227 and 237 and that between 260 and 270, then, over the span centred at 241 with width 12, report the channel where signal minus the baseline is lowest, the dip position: 246.0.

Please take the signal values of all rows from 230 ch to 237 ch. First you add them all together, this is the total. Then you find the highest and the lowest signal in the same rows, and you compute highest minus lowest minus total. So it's -17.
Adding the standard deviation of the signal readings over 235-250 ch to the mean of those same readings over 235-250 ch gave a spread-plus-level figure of 5.6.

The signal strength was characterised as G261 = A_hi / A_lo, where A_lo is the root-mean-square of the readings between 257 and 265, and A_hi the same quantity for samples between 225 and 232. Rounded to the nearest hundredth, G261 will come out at 1.61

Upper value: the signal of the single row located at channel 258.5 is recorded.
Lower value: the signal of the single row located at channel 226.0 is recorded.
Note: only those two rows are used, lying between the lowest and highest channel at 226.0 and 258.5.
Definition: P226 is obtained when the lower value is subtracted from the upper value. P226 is -1.9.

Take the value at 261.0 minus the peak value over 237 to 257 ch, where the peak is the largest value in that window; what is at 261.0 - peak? -1.9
